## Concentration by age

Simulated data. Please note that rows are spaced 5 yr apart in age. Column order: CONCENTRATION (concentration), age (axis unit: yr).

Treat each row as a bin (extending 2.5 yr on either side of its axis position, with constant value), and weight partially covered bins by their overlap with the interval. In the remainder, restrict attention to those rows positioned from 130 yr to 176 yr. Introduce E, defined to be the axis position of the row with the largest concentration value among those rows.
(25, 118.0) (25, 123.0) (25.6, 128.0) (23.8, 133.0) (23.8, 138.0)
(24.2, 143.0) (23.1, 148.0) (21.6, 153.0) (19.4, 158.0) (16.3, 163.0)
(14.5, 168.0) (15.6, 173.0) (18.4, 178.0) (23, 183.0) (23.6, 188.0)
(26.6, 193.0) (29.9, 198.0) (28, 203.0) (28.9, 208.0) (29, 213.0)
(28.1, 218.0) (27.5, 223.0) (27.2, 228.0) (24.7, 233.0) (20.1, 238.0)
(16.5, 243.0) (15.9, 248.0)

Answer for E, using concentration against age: 143.0 yr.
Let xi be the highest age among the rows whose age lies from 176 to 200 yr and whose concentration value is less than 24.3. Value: 188.0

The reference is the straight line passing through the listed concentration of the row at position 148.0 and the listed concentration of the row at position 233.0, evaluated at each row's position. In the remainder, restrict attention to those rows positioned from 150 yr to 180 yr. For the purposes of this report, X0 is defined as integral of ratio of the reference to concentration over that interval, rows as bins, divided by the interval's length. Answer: 1.35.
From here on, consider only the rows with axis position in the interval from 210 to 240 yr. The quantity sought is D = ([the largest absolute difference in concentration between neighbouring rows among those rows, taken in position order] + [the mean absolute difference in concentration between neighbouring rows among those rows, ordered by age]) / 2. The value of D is 3.2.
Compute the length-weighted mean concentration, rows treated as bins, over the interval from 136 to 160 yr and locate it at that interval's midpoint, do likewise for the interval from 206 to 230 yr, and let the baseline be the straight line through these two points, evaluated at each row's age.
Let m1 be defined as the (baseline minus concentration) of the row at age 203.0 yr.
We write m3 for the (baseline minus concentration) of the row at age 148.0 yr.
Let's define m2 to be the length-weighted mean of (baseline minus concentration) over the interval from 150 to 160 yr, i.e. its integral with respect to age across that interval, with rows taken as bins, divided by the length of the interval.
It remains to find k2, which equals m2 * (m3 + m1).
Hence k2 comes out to -4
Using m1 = -1.1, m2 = 2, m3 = -0.6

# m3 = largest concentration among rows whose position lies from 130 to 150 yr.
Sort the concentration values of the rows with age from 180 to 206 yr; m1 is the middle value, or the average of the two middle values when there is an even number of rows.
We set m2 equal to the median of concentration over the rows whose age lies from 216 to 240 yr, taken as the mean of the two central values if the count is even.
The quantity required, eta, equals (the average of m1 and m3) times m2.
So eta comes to 691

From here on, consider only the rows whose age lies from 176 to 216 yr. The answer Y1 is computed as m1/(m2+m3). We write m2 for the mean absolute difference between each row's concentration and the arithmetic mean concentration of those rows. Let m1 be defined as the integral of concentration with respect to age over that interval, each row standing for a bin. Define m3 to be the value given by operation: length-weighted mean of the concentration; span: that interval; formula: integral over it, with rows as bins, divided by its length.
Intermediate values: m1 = 1042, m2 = 3.2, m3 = 26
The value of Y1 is 36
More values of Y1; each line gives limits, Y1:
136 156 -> 19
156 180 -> 22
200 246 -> 41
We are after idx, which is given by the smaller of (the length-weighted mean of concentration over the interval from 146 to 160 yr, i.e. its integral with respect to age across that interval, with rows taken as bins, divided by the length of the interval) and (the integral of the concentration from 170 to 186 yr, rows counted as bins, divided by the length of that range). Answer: 19.00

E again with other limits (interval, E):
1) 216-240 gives 218.0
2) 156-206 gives 198.0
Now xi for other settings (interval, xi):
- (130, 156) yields 153.0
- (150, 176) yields 173.0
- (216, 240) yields 238.0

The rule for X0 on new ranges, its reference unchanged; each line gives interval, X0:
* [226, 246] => 1.18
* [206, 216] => 0.84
